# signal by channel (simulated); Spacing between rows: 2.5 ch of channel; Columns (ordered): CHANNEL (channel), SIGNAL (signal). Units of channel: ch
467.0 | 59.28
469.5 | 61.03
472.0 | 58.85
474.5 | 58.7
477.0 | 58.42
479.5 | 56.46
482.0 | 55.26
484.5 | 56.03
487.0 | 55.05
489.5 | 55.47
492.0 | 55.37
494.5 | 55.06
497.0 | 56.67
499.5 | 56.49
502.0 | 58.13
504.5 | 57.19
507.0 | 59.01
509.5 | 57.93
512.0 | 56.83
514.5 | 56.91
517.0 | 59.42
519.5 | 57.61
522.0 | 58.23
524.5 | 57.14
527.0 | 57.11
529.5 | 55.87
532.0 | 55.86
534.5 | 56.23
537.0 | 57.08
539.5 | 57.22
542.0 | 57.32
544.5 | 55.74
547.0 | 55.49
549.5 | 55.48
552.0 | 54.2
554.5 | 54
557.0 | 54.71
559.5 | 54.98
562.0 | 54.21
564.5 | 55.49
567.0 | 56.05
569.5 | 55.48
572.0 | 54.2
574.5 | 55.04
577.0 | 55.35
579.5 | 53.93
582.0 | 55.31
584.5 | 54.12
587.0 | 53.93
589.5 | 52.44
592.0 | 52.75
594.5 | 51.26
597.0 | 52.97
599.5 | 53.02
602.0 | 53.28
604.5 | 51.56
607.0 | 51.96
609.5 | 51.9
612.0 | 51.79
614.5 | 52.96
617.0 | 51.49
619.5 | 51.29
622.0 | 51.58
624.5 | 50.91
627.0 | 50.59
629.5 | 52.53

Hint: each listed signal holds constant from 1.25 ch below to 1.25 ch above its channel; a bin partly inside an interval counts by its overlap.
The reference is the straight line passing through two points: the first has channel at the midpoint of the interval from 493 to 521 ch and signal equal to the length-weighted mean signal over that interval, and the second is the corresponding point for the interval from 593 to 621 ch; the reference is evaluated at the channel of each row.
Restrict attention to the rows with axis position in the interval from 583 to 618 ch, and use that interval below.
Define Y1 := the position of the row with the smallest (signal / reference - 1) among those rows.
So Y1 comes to 594.5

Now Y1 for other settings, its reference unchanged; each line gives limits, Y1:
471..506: 482.0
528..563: 554.5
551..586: 554.5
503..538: 529.5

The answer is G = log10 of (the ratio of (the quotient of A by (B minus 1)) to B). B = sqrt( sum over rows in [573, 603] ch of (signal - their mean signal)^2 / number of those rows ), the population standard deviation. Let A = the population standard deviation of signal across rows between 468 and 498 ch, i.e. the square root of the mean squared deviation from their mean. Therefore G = 0.92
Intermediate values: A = 1.85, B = 1.19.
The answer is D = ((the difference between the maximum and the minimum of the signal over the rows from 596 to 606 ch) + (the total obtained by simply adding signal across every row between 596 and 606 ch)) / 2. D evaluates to 106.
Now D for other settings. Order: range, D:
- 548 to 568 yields 221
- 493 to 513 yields 231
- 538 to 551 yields 142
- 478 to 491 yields 140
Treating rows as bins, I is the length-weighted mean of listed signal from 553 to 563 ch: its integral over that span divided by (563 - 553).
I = 54.5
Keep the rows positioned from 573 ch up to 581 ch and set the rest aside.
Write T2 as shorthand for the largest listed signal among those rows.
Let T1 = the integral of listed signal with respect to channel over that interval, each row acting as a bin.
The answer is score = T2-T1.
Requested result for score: -383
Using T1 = 438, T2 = 55.35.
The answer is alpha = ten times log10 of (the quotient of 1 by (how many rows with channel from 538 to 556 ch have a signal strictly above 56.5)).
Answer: -3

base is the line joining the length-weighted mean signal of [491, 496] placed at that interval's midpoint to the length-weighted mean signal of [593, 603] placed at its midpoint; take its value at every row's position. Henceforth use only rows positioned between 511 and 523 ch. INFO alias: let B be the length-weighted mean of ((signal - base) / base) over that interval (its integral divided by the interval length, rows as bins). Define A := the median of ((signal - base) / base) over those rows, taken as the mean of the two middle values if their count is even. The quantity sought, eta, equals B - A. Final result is 0.002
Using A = 0.055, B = 0.057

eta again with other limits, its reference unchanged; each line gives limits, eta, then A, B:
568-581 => -0.004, 0.034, 0.030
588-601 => -0.003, 0.000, -0.003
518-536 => -0.003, 0.049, 0.045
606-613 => 0.000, -0.008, -0.008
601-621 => 0.003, -0.009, -0.005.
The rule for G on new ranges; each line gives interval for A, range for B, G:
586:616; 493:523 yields 0.68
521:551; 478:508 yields 0.54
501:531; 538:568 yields 1.34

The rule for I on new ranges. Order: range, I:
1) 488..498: 55.6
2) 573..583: 54.9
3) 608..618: 52.0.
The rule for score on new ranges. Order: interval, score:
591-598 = -313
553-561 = -381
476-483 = -339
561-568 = -331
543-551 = -389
